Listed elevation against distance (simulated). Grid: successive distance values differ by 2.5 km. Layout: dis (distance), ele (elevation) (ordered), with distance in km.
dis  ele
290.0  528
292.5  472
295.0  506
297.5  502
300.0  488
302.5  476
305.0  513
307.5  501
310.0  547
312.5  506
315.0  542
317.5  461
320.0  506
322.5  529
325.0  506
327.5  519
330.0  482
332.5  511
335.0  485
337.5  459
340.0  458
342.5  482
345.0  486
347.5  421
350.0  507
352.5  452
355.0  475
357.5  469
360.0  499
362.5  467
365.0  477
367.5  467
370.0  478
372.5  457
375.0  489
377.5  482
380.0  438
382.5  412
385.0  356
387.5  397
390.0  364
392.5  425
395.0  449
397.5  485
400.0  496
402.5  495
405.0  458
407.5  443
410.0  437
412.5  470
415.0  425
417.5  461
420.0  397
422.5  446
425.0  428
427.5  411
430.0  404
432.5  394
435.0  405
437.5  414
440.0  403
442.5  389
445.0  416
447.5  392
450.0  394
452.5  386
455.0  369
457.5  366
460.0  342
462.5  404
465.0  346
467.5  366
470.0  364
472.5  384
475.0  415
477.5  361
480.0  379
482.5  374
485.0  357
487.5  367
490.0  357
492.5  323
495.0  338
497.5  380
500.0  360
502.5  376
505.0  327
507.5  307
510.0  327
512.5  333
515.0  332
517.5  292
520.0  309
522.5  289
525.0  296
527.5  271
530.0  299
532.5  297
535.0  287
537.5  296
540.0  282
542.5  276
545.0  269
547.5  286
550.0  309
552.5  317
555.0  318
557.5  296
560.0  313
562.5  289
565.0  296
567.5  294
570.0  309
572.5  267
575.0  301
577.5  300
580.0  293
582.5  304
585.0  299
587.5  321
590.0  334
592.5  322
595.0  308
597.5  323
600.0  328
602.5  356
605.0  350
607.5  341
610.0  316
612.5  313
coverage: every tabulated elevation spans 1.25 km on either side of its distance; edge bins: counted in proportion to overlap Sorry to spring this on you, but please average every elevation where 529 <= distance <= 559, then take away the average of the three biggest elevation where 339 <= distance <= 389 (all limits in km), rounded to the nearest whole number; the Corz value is -204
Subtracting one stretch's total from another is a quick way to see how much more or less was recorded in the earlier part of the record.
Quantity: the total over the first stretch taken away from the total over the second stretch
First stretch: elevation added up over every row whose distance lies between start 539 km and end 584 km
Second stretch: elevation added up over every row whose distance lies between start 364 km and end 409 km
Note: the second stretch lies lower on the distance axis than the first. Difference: 2749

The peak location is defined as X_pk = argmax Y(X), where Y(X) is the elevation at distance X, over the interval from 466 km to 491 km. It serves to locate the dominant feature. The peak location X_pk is 475.0 km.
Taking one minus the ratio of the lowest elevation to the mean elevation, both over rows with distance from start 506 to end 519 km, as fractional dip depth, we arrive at 0.082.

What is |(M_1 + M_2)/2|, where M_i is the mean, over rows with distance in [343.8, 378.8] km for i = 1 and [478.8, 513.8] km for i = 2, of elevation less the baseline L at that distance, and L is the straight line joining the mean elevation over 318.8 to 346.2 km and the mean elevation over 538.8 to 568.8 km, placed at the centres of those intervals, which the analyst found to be 5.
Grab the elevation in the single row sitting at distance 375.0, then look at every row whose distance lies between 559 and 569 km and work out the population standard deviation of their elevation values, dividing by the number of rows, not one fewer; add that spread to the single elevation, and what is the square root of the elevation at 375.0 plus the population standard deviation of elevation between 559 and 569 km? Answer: 22.32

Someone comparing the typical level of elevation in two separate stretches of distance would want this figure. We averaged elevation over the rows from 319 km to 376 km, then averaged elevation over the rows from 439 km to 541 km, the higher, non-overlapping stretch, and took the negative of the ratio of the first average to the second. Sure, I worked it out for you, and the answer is -1.39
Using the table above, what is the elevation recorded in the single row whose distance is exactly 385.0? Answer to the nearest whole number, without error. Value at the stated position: 356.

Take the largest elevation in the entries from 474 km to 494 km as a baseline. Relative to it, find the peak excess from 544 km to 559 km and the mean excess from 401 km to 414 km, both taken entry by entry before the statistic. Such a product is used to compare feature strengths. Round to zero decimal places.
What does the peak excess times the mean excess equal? -4423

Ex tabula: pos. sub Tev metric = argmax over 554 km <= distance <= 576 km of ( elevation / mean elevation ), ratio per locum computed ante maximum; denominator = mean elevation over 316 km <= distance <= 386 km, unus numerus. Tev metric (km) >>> 555.0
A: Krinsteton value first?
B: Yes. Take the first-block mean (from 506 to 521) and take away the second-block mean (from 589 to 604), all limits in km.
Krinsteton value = -12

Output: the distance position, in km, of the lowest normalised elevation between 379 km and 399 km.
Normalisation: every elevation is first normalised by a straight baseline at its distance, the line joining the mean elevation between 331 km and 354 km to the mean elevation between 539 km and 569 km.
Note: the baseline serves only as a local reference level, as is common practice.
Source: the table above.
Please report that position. 385.0 km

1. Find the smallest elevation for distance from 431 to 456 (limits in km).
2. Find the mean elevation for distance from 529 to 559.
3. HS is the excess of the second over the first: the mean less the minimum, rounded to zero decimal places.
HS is -75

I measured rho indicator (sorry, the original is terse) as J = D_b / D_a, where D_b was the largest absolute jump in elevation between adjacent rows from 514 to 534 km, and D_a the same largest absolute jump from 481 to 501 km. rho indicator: 1.0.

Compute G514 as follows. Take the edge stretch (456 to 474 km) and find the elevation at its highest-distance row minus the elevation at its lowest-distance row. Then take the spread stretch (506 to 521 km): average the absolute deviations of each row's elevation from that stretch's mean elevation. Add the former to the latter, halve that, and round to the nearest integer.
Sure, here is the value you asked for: 16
